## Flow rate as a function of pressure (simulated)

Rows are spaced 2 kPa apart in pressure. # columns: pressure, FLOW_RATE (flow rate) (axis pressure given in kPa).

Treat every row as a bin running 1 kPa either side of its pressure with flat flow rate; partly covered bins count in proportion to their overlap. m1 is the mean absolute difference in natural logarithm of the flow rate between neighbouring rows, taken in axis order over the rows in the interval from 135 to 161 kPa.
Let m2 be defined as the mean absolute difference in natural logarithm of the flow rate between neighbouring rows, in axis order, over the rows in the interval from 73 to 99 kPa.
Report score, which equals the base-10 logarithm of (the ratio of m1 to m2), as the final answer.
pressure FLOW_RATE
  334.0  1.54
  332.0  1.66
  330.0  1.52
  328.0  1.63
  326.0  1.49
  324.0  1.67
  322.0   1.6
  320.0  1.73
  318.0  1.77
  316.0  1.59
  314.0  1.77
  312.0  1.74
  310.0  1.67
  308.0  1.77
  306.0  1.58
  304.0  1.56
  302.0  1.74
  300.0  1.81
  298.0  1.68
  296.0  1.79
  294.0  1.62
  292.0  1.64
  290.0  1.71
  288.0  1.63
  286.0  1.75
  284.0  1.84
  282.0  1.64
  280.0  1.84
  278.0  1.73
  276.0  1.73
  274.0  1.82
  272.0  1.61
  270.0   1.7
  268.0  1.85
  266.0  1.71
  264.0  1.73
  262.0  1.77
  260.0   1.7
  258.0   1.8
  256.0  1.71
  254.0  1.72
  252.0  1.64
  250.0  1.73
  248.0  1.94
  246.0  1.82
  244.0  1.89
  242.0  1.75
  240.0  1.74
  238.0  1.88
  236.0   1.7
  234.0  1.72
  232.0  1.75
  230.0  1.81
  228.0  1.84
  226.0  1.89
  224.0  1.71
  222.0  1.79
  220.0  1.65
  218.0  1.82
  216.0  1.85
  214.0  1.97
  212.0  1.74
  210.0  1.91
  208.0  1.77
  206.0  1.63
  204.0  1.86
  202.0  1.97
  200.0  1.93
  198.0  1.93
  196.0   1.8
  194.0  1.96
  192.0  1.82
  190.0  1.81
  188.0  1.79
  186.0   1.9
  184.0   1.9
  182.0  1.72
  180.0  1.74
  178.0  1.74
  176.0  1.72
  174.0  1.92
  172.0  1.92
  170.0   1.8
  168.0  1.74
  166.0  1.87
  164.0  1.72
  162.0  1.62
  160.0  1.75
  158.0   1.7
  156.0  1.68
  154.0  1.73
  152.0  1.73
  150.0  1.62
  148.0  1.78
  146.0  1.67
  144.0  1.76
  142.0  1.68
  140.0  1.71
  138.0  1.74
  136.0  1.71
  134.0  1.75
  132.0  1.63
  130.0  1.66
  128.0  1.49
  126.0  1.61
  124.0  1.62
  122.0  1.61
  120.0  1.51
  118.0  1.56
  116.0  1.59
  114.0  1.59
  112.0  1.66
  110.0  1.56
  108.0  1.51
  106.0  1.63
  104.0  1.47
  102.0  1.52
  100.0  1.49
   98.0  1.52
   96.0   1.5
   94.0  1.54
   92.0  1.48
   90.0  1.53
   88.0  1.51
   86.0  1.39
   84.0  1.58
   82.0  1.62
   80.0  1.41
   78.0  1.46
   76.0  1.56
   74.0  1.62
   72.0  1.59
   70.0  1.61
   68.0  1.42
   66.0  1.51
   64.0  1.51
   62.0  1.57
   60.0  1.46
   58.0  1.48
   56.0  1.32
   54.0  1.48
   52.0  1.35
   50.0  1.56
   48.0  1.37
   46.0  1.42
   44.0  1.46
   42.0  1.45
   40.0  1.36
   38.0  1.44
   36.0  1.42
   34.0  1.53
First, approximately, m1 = 0.037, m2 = 0.053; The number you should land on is -0.16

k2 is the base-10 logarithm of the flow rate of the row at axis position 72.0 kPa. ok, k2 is 0.201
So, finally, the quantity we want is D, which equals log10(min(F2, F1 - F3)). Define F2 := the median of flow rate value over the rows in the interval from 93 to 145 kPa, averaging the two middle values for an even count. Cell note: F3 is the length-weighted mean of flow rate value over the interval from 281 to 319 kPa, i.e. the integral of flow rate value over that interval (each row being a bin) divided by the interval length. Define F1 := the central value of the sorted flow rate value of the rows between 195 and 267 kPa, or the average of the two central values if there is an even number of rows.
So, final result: -1.10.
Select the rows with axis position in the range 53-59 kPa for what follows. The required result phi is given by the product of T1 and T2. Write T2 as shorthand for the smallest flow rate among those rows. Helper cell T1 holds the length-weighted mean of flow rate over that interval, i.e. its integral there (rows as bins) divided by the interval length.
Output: 1.88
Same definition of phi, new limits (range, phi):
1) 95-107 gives 2.24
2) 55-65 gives 1.94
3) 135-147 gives 2.86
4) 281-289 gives 2.80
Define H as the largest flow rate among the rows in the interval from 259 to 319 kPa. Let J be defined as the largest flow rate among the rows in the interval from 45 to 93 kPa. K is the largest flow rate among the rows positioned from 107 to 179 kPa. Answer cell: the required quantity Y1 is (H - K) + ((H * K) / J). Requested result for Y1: 2.12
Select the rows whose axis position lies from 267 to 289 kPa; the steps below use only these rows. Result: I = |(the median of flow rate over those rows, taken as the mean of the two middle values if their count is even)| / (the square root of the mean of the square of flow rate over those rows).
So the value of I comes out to 0.99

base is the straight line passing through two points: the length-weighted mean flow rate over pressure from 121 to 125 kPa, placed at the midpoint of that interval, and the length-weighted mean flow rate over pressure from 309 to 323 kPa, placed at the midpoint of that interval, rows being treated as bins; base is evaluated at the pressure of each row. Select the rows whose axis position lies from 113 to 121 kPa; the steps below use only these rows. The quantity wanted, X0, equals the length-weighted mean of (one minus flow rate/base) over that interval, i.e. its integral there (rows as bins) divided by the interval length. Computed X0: 0.031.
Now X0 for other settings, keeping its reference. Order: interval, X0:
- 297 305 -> -0.005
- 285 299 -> -0.002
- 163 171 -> -0.091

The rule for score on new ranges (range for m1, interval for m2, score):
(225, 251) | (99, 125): 0.07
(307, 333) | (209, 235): 0.07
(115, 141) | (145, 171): -0.13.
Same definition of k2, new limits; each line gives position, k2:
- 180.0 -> 0.241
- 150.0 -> 0.210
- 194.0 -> 0.292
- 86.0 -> 0.143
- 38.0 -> 0.158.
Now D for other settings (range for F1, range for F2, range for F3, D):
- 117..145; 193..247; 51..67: -0.73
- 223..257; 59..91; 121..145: -1.07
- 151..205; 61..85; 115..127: -0.66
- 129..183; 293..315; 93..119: -0.74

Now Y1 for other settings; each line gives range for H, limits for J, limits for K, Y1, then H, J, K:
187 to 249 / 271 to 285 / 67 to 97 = 2.08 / 1.97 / 1.84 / 1.62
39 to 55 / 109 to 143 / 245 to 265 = 1.35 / 1.56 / 1.75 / 1.94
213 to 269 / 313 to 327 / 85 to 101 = 2.14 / 1.97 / 1.77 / 1.54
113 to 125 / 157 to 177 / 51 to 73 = 1.37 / 1.62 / 1.92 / 1.61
